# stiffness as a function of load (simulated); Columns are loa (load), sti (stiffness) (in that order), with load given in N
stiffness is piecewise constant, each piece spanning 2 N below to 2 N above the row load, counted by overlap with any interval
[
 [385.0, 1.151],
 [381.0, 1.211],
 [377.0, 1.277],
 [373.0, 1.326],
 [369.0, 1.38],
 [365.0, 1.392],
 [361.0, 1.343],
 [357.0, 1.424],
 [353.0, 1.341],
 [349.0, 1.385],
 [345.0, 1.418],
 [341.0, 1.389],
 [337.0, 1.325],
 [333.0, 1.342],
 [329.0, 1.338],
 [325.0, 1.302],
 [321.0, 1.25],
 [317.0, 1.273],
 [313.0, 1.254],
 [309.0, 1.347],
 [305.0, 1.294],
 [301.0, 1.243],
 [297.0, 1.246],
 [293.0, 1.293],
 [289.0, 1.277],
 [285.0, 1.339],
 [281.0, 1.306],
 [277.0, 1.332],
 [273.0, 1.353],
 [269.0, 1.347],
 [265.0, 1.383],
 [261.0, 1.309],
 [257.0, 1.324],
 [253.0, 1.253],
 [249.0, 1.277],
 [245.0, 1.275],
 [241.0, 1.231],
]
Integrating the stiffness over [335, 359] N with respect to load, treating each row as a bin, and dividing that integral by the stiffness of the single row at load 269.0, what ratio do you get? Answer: 24.6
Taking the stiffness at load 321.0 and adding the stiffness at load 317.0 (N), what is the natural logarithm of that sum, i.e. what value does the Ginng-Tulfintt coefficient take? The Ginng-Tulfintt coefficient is 0.93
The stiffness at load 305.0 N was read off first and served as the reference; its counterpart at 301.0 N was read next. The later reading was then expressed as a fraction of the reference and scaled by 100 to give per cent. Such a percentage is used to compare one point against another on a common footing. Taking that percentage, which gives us 96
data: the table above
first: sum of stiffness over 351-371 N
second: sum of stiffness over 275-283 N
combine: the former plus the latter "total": 10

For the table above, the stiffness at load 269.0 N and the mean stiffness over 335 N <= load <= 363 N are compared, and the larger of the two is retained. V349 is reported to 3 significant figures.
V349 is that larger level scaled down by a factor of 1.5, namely 0.917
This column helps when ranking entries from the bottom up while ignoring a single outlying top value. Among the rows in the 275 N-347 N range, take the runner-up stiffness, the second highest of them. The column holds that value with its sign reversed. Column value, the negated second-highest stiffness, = -1.39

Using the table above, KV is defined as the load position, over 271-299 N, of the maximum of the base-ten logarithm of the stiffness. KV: 273.0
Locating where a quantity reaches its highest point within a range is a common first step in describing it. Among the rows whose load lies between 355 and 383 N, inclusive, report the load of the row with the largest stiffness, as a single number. 357.0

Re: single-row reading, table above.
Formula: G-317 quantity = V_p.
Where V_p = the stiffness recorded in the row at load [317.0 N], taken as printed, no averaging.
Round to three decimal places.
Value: 1.273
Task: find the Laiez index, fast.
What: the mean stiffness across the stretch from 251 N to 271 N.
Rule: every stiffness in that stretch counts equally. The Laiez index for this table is 1.32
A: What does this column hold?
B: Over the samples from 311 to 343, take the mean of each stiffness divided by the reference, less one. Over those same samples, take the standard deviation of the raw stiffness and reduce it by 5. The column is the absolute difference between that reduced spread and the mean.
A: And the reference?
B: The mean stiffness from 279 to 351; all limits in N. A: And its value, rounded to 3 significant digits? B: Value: 4.95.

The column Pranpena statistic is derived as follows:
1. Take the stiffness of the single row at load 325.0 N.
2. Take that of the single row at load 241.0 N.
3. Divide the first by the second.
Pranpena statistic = 1.06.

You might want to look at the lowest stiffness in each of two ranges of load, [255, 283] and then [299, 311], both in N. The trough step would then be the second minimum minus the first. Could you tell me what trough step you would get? -0.063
